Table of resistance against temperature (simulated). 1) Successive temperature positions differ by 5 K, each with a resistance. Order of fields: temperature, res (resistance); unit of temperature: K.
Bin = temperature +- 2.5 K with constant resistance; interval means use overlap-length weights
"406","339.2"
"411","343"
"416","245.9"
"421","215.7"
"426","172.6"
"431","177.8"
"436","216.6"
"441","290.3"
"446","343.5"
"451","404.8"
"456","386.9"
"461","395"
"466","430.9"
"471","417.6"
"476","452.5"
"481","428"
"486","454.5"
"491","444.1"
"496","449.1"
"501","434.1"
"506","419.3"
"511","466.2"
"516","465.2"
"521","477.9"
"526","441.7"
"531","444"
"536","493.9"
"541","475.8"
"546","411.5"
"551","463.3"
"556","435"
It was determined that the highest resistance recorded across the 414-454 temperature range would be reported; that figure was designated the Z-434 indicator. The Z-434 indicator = 404.8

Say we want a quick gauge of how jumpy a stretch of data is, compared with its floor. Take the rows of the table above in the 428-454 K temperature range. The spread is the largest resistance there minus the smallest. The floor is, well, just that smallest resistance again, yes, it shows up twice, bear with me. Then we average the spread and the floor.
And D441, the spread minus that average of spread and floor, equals 25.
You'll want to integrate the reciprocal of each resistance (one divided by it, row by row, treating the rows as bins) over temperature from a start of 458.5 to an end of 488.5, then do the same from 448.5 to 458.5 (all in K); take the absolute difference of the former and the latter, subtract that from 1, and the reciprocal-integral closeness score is 0.955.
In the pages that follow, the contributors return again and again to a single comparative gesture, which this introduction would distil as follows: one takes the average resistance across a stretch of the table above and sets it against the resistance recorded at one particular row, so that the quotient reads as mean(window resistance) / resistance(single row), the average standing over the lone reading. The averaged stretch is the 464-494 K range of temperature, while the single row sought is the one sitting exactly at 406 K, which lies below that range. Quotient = 1.29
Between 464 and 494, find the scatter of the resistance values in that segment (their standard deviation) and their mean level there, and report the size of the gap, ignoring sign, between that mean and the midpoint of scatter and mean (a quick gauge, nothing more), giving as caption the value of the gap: 212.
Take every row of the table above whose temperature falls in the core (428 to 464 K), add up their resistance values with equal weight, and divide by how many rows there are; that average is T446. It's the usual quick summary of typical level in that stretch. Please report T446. 316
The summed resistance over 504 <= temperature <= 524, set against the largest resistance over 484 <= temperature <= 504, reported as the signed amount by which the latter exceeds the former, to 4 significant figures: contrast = -1374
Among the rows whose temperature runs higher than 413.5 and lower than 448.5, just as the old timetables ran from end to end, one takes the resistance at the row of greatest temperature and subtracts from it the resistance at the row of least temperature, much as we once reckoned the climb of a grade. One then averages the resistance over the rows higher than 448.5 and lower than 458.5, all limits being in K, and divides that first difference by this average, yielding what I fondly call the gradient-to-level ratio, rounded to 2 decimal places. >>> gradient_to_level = 0.25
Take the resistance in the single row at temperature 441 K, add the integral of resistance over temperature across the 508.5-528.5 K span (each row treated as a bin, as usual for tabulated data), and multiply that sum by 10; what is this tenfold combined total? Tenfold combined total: 95453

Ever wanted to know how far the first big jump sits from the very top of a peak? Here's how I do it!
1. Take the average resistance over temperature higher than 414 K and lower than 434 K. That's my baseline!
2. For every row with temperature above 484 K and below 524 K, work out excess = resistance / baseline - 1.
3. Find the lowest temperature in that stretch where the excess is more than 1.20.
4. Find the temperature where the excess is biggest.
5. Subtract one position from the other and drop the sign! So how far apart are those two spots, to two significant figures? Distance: 35 K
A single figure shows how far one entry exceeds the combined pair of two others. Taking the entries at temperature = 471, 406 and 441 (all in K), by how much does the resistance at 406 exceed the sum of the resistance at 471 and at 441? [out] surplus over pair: -369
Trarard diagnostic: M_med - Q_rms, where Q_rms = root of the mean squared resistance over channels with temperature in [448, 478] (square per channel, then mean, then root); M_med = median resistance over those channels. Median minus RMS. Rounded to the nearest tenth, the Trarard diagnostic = -4.0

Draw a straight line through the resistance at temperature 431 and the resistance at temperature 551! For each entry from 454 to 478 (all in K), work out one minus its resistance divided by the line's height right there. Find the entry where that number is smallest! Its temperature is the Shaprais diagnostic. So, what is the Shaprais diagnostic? 466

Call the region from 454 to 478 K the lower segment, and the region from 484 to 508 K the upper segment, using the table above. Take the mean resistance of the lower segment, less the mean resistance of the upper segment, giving -24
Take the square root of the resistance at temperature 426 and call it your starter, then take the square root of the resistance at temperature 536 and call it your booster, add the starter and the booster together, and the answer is 35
